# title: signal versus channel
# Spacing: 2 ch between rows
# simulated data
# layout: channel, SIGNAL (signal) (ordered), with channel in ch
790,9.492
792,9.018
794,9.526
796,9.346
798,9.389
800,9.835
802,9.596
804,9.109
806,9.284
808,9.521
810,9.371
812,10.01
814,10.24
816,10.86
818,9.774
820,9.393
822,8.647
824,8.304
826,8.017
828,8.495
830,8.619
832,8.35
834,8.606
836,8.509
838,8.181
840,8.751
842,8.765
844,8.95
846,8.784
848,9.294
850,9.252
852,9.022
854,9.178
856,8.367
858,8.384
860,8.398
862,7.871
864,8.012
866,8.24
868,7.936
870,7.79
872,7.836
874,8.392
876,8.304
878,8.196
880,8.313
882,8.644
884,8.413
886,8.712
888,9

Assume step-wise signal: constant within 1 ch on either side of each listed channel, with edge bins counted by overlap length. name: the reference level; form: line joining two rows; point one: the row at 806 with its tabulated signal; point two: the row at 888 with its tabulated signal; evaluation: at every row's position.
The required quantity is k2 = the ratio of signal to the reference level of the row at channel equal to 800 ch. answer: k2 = 1.06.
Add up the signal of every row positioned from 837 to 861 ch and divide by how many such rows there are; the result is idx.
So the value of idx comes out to 8.8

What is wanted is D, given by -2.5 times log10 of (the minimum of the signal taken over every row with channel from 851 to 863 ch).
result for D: -2.240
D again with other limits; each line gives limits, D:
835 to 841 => -2.282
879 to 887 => -2.299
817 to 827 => -2.260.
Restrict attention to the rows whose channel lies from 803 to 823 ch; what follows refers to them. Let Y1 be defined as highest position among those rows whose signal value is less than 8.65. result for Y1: 822 ch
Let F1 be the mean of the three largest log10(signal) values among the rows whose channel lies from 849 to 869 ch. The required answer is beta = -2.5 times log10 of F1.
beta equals 0.04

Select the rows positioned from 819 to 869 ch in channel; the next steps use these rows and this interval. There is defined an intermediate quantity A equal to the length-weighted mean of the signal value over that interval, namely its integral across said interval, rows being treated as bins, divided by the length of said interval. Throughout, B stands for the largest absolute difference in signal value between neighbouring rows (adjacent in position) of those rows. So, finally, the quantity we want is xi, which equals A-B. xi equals 7.8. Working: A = 8.57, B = 0.81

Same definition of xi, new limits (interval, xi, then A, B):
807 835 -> 8.1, 9.16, 1.09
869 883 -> 7.7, 8.21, 0.56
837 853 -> 8.3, 8.87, 0.57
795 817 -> 9.0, 9.69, 0.64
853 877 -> 7.4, 8.23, 0.81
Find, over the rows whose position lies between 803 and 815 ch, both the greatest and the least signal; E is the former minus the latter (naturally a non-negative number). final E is 1.13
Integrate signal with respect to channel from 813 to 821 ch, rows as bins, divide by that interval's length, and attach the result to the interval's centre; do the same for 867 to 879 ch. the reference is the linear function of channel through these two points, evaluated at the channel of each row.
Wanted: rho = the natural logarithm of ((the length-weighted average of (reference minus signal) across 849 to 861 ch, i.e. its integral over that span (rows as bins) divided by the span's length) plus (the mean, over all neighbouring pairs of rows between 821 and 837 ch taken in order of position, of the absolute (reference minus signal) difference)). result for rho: -1.6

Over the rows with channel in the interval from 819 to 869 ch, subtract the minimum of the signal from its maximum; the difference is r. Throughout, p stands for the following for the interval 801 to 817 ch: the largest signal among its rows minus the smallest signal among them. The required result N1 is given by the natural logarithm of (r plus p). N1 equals 1.2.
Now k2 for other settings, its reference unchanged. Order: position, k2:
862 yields 0.87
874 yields 0.93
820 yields 1.02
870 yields 0.86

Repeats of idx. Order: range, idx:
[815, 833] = 8.9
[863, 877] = 8.1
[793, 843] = 9.1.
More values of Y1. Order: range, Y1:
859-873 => 872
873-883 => 882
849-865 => 864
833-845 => 838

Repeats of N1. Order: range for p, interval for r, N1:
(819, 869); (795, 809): 0.8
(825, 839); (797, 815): 0.5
